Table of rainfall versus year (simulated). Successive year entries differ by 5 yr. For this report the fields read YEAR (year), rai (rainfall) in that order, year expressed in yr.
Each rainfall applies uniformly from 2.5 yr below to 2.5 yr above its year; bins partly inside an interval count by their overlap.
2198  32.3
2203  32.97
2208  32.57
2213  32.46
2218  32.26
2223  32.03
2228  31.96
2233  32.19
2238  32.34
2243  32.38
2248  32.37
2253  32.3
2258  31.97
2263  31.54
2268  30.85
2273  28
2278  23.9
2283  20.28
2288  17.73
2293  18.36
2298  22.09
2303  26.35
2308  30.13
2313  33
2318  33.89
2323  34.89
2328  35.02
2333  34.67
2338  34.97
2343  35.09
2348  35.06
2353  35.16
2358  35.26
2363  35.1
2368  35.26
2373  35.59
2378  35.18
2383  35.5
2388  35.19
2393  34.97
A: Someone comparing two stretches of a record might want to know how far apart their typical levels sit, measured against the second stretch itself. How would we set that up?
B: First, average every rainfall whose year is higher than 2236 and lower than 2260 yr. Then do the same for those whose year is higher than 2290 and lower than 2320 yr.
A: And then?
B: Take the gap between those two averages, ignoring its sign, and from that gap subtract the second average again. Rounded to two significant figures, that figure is -22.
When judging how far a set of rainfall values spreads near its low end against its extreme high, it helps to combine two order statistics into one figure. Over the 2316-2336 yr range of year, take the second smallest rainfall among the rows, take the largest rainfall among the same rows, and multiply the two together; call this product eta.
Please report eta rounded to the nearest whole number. 1214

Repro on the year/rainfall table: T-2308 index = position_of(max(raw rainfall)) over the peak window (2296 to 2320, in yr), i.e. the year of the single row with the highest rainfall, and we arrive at 2318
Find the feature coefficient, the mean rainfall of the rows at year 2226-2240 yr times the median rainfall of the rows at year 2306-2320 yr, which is 1061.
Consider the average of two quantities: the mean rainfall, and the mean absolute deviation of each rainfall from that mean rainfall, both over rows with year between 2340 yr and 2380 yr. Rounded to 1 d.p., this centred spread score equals 17.7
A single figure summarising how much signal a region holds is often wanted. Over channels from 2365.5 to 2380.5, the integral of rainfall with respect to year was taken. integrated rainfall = 530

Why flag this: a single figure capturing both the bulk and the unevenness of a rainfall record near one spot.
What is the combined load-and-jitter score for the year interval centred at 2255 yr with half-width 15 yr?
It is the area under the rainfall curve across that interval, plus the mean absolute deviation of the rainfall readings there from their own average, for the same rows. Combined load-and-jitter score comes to 958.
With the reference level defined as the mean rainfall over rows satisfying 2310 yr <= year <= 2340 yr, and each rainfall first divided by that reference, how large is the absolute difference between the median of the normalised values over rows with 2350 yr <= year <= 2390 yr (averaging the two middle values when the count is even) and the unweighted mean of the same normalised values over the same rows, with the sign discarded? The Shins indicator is 0.002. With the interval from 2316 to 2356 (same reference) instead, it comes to 0.004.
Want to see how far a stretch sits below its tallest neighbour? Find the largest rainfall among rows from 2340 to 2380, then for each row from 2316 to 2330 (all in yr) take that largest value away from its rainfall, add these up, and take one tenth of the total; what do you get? -0.3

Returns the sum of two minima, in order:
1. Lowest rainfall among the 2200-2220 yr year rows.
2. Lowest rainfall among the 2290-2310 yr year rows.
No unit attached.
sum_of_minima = 51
